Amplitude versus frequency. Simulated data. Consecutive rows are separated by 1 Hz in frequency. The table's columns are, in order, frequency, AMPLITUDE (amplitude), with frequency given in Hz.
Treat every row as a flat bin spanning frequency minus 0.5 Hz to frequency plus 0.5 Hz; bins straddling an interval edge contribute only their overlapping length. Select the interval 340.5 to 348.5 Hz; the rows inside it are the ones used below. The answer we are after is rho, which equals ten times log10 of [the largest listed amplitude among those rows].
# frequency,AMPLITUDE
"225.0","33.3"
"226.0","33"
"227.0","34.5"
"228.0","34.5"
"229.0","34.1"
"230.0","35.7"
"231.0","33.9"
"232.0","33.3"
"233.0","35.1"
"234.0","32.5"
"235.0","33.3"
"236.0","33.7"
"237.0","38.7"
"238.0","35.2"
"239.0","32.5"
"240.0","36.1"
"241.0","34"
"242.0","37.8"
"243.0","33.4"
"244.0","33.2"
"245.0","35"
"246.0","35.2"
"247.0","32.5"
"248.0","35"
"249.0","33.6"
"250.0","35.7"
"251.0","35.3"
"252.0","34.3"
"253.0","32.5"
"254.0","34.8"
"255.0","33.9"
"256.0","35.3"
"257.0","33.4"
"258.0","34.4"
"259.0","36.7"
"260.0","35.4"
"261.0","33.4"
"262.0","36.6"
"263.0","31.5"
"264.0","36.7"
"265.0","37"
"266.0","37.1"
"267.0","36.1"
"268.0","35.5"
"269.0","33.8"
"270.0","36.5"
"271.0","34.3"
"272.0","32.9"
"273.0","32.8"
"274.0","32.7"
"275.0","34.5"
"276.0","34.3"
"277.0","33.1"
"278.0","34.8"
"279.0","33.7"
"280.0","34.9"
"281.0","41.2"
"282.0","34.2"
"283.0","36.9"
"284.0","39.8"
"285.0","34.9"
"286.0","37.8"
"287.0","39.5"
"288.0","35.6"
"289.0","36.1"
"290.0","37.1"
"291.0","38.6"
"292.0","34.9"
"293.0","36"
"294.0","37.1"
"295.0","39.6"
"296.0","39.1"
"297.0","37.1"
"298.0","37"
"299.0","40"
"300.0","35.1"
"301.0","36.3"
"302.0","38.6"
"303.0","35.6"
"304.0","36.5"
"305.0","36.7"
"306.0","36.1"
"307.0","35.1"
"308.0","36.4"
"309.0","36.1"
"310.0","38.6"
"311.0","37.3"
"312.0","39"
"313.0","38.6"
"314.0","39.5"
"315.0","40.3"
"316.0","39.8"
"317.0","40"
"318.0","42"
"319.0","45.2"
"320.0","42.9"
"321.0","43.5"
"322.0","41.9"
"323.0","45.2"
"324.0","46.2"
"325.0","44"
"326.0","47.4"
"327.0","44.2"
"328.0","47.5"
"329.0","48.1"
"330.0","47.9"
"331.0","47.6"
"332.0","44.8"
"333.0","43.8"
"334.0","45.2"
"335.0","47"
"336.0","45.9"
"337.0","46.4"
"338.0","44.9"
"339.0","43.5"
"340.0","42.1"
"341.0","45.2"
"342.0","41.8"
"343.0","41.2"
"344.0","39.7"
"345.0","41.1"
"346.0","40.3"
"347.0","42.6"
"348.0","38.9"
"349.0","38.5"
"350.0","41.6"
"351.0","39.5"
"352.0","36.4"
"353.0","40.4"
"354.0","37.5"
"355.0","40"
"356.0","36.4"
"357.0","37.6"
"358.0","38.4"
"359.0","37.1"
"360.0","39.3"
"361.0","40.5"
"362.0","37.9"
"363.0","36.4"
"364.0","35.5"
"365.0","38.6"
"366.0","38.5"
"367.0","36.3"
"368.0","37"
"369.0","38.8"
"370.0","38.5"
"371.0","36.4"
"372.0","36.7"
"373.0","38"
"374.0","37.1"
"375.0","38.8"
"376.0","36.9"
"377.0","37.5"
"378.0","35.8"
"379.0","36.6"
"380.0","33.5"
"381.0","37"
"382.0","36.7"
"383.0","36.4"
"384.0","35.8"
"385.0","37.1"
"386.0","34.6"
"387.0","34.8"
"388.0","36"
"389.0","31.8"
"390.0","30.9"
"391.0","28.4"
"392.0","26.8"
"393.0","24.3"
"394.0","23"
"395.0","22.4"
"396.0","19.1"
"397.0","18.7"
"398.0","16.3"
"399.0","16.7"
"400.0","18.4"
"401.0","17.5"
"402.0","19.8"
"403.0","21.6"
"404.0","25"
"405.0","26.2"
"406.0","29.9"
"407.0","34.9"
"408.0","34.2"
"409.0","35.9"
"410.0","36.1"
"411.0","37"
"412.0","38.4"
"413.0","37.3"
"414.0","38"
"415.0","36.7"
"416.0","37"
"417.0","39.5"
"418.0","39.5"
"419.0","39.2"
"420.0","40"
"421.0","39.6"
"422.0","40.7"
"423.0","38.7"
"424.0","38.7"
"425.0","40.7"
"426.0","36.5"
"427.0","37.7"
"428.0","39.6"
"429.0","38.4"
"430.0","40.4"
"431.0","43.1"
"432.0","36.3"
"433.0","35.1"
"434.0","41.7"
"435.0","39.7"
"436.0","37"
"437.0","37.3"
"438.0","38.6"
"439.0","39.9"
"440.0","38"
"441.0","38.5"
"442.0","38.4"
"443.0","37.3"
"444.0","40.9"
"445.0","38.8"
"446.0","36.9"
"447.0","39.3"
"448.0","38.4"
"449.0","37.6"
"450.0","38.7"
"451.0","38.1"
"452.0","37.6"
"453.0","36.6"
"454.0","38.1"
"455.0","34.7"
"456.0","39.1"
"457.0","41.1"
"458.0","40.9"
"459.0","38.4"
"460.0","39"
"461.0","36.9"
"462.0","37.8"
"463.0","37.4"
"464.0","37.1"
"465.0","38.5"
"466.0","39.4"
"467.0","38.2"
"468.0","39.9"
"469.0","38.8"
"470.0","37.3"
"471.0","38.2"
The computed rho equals 16.6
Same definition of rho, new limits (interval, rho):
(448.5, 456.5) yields 15.9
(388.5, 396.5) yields 15.0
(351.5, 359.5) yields 16.1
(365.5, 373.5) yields 15.9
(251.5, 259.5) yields 15.6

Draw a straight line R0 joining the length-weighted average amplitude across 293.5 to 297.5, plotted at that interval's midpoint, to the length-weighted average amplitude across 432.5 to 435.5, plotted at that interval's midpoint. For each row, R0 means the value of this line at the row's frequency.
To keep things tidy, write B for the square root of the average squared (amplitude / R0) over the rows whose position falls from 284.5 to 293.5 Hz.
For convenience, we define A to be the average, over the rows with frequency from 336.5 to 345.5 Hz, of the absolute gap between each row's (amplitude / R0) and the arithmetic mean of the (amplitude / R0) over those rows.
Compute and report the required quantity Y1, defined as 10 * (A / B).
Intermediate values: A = 0.049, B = 0.96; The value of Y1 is 0.5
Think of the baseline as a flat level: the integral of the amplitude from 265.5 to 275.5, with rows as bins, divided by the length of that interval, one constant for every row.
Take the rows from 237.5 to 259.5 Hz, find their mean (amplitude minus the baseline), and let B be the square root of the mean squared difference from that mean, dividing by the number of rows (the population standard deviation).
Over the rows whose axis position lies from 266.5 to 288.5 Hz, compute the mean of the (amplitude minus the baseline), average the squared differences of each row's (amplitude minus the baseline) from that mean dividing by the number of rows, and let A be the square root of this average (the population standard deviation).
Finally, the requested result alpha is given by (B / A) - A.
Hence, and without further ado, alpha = -1.7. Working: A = 2.3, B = 1.35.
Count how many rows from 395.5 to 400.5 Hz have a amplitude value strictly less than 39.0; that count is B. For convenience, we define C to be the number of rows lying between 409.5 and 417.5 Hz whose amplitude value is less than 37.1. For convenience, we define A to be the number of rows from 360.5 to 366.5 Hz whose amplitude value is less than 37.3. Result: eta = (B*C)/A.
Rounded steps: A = 2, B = 5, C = 4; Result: 10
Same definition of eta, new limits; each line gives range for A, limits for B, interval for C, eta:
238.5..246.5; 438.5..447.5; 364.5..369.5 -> 2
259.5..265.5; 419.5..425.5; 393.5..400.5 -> 2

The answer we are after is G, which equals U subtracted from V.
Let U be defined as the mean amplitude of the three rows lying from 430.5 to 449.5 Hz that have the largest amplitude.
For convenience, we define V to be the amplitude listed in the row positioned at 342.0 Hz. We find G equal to -0.1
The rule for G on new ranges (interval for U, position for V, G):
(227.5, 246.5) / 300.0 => -2.4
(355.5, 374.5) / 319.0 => 5.7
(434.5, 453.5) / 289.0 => -4.1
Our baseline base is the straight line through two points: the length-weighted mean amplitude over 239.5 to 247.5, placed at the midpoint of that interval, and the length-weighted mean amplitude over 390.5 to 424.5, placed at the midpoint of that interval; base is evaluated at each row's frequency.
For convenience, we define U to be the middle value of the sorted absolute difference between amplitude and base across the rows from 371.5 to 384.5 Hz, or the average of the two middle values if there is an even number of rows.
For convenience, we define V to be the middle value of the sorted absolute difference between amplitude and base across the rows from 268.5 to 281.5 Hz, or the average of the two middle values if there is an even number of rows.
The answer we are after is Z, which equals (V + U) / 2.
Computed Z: 3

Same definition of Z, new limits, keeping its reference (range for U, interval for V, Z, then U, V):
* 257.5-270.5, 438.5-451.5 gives 6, 2.4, 9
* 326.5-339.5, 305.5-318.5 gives 10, 13.6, 6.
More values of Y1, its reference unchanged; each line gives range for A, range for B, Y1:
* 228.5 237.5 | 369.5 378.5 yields 0.4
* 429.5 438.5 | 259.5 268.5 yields 0.6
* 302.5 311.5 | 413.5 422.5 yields 0.2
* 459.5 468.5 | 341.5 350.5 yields 0.2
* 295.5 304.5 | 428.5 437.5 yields 0.3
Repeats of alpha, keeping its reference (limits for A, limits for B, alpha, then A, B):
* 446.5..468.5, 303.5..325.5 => 1.0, 1.4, 3.30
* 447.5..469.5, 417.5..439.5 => 0.0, 1.4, 1.82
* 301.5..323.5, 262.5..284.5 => -2.2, 3.0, 2.28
